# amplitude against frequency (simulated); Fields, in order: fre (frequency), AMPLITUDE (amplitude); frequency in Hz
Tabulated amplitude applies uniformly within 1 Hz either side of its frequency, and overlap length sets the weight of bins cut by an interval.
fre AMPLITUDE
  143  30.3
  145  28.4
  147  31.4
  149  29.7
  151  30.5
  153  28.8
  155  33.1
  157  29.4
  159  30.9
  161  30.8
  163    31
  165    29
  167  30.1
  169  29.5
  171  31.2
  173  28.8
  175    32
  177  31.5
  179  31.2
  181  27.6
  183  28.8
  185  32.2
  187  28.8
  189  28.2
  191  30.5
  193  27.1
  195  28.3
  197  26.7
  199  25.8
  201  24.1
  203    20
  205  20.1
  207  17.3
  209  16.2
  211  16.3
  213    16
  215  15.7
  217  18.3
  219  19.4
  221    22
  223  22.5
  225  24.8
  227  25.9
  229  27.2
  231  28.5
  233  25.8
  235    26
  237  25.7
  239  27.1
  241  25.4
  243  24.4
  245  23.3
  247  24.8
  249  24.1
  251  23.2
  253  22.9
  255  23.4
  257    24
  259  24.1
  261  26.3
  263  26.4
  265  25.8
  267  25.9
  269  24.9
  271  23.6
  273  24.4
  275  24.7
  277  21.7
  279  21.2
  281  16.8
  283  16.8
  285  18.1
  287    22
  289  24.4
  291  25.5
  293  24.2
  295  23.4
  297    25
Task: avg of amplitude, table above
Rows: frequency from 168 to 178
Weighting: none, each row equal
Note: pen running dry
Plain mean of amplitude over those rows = 31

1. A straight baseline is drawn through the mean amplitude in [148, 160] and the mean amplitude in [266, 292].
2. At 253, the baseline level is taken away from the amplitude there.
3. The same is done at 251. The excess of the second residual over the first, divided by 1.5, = 0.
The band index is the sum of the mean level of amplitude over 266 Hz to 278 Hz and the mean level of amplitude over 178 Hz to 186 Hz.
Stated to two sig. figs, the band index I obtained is 54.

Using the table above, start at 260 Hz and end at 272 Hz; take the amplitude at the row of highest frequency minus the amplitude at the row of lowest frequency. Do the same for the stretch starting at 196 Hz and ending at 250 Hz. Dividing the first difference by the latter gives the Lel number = 1.0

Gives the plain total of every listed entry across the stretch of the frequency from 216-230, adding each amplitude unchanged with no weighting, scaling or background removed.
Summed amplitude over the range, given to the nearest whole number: 160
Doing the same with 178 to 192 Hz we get 207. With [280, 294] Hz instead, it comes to 148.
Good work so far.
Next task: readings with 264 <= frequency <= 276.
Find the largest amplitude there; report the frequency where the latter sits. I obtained 267 Hz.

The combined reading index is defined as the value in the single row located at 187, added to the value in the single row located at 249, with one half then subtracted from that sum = 52.4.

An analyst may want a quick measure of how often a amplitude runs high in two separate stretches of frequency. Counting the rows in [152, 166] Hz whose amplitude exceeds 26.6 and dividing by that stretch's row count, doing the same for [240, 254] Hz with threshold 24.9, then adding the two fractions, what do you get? 1.14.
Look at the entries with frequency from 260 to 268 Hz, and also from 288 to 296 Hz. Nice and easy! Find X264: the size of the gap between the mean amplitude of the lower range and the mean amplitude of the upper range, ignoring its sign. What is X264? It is 2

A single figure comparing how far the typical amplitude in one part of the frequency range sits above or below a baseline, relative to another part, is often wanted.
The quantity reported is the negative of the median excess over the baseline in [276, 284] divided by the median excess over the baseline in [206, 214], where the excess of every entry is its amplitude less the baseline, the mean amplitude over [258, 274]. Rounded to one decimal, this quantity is -0.7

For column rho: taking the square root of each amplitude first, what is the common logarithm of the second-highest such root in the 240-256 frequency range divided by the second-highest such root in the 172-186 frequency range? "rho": -0.055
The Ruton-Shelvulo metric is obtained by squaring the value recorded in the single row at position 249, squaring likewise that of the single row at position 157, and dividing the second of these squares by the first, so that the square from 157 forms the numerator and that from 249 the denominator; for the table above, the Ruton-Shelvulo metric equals 1.5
